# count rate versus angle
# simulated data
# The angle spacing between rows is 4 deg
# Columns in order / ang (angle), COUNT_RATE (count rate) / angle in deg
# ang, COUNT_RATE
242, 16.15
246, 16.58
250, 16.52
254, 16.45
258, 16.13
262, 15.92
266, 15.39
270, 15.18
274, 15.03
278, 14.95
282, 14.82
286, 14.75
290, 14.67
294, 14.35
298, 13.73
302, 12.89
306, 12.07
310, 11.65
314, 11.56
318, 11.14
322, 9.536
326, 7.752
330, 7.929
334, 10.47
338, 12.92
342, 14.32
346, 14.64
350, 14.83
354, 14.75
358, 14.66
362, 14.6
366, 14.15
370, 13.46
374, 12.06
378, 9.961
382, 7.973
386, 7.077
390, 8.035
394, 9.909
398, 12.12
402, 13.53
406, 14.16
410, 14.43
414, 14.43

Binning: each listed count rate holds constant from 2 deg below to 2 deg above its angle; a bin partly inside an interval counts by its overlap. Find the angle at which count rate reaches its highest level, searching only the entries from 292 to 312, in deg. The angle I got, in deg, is 294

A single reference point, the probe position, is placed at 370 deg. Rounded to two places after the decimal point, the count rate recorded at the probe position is 13.46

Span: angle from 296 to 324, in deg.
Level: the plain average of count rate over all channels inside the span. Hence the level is 11.8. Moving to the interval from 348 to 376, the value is 14.1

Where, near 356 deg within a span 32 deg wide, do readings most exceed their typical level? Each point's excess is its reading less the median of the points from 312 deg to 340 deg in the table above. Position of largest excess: 350 deg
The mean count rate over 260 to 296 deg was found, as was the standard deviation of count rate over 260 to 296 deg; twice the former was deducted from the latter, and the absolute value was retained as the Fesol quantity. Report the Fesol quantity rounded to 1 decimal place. 29.6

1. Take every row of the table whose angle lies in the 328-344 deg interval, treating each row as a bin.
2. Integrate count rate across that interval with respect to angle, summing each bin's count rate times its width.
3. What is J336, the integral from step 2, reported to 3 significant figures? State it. 183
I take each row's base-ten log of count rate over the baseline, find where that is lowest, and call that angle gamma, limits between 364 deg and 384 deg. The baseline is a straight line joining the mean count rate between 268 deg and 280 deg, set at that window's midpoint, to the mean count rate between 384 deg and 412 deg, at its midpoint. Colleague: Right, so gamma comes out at 382 deg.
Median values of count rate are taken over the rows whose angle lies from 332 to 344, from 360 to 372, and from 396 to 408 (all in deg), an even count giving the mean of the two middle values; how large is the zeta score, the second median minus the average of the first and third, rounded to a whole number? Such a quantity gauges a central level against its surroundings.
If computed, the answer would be 1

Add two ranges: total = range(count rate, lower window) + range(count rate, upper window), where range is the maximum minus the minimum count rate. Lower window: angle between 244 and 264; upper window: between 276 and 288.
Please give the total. 1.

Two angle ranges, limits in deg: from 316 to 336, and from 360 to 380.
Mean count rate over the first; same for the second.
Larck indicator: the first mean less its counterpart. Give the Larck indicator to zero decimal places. -3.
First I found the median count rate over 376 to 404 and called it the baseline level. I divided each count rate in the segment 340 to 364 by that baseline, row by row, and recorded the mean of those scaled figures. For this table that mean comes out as 1.5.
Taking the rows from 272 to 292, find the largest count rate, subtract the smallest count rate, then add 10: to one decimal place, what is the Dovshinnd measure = 10.4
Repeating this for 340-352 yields 10.5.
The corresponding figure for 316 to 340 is 15.2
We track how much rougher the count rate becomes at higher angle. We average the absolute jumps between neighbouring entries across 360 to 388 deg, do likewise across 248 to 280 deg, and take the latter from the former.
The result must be 1.0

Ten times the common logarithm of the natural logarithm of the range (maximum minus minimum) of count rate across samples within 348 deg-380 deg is 1.99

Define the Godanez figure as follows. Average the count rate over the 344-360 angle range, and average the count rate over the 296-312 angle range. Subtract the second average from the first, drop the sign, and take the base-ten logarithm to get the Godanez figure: 0.33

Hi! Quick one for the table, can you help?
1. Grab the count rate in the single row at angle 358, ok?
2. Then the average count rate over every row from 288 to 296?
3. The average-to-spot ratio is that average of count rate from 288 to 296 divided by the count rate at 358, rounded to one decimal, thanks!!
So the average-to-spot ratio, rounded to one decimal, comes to 1.0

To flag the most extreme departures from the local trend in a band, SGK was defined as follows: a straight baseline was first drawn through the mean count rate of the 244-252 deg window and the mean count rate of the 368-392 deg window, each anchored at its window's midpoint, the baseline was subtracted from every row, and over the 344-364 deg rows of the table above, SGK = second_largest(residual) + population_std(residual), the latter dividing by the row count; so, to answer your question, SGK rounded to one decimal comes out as 4.0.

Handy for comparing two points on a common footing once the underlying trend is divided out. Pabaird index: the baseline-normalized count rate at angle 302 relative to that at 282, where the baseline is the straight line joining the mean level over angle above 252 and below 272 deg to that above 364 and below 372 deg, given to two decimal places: 0.89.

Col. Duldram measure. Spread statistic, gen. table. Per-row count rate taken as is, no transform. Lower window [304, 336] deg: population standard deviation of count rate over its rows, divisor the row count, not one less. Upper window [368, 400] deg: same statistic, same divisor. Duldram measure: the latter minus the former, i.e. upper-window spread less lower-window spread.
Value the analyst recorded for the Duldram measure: 0.6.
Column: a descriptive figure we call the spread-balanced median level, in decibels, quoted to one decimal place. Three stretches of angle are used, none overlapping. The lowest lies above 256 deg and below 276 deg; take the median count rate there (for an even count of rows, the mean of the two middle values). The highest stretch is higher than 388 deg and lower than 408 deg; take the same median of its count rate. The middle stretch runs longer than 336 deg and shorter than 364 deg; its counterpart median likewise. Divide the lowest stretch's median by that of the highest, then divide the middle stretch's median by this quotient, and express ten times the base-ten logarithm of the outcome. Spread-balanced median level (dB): 10.6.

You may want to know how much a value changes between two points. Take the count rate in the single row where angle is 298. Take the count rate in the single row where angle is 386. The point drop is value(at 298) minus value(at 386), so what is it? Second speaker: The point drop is 6.7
